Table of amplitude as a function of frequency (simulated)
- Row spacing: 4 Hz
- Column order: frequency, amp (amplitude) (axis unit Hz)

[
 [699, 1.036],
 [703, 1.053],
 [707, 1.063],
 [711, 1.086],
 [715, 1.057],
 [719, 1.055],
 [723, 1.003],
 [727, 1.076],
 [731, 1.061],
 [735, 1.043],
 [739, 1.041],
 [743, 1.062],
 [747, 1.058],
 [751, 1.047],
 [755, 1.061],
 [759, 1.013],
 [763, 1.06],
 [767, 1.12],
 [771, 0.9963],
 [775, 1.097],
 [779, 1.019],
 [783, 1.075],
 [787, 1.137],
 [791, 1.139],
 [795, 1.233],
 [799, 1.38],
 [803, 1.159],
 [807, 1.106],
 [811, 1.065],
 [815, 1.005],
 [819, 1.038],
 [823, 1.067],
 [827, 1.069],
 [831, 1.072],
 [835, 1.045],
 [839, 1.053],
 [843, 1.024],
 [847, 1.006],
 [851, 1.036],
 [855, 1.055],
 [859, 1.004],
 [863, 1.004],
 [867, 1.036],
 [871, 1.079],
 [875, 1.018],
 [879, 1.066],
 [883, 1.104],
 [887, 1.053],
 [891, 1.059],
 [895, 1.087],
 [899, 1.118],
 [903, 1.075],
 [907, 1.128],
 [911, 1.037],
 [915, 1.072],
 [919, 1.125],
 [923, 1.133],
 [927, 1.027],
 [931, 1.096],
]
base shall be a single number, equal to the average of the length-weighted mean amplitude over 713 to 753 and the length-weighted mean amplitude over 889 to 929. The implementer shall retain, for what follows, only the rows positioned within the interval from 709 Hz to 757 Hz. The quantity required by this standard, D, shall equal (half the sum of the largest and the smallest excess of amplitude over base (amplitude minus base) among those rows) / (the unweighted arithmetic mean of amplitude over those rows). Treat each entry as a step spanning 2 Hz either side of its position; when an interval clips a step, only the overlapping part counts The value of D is -0.022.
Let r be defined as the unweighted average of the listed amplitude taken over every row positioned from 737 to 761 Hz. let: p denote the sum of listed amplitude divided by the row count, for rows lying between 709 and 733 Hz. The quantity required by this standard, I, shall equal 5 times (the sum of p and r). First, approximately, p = 1.06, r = 1.05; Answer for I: 10.5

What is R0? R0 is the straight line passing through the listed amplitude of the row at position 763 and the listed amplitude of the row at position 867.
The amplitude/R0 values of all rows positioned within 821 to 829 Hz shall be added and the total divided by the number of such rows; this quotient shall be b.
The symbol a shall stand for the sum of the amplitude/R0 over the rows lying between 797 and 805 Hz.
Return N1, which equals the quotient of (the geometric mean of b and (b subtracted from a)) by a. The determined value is 0.494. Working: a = 2.42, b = 1.02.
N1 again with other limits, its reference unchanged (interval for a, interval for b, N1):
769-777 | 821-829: 0.500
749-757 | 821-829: 0.500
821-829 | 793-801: 0.488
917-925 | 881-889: 0.499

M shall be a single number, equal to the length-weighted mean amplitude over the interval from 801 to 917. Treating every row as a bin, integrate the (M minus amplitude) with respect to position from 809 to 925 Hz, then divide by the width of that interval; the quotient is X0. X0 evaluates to 0.000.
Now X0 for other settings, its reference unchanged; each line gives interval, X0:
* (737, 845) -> -0.023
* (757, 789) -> -0.005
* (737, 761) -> 0.013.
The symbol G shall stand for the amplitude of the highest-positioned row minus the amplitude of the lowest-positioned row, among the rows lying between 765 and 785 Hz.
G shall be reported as -0.045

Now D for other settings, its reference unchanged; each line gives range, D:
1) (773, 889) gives 0.115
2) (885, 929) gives 0.011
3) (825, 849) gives -0.028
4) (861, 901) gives -0.007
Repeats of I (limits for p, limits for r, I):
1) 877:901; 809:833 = 10.7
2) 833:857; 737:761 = 10.4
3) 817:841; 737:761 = 10.5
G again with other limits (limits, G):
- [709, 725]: -0.083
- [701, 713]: 0.033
